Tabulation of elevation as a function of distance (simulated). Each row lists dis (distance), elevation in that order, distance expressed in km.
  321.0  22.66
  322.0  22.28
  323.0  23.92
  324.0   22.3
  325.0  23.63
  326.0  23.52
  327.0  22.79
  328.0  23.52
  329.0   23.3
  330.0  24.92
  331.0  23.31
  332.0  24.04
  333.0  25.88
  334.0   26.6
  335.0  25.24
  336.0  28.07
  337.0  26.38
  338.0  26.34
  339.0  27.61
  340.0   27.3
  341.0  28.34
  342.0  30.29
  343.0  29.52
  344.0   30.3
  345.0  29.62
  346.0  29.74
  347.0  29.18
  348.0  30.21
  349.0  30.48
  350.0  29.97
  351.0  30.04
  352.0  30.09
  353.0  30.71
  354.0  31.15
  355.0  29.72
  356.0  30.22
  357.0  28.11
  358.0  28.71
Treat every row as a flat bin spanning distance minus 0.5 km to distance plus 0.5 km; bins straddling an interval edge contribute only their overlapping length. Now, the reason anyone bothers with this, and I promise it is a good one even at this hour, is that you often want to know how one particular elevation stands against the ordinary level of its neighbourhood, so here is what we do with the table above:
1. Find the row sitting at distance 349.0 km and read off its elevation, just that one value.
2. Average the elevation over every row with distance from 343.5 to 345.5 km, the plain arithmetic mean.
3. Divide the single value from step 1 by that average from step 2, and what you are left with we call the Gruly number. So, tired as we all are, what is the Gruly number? 1.02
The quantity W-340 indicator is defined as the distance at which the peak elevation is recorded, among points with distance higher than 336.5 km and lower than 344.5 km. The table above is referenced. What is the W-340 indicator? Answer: 344.0 km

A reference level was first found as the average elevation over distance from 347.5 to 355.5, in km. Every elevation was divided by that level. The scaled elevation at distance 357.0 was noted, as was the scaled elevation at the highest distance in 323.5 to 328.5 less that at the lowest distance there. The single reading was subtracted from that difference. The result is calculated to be -0.89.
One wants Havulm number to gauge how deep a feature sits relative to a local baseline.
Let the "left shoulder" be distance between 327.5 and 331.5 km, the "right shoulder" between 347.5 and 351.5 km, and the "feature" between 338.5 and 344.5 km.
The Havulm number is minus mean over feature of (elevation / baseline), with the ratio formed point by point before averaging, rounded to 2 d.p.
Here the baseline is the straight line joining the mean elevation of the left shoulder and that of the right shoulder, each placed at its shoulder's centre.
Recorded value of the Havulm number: -1.05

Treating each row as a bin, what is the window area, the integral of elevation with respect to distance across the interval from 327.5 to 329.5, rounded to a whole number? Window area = 47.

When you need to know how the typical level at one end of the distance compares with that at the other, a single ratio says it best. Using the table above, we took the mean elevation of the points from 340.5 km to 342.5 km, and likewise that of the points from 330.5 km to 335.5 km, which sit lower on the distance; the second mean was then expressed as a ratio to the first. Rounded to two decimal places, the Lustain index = 0.85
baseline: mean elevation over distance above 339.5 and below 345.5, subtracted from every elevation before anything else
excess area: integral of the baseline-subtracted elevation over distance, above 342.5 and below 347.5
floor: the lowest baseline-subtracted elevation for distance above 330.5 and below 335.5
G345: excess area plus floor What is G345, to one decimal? -3.7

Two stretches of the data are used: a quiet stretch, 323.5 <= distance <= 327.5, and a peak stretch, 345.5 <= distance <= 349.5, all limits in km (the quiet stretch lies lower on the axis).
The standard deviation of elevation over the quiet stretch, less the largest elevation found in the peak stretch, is -29.9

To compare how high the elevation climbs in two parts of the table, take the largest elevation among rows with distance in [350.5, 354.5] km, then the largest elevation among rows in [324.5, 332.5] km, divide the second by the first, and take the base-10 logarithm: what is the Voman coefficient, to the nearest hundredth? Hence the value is -0.10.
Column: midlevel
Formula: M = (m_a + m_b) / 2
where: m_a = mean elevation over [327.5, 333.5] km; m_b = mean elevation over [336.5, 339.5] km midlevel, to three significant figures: 25.5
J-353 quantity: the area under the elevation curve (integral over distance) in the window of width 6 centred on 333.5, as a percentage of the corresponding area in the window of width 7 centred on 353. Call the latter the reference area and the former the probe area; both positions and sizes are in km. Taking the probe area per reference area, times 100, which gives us 72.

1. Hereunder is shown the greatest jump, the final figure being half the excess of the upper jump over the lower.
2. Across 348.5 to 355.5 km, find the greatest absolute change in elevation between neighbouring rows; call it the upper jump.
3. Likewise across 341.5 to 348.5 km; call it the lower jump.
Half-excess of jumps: 0.2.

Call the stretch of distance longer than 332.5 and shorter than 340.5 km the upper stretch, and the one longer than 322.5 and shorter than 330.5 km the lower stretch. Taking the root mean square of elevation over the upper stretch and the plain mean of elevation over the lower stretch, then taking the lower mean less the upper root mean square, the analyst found -3.2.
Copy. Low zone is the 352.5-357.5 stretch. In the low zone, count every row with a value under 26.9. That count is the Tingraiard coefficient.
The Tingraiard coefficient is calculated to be 0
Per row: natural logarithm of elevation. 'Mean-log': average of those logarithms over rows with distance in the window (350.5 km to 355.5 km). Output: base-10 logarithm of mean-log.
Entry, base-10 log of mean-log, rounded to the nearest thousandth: 0.533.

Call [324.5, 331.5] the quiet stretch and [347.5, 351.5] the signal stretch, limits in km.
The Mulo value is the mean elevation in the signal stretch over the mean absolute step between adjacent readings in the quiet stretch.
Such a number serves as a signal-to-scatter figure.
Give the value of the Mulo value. 36.1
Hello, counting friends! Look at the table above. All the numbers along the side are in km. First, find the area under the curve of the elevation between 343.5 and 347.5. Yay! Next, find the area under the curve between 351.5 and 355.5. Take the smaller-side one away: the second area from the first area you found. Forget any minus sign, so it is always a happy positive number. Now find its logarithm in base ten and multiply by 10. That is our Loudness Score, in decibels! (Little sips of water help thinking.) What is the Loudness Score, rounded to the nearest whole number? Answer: 5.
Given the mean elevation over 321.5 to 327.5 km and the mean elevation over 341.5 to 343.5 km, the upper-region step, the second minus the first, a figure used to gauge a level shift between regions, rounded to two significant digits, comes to 6.8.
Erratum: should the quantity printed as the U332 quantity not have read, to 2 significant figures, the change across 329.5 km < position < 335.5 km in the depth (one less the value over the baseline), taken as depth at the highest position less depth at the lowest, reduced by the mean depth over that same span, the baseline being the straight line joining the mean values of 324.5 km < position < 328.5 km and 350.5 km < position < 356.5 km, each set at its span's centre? 0.043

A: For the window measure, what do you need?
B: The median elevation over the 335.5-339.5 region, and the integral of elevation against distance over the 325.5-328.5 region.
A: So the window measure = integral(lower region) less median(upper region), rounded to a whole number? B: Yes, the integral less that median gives 43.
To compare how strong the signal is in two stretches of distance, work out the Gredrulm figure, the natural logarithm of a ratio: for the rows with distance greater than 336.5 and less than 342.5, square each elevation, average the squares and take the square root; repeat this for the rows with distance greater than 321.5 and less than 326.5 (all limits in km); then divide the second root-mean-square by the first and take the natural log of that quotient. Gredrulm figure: -0.18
